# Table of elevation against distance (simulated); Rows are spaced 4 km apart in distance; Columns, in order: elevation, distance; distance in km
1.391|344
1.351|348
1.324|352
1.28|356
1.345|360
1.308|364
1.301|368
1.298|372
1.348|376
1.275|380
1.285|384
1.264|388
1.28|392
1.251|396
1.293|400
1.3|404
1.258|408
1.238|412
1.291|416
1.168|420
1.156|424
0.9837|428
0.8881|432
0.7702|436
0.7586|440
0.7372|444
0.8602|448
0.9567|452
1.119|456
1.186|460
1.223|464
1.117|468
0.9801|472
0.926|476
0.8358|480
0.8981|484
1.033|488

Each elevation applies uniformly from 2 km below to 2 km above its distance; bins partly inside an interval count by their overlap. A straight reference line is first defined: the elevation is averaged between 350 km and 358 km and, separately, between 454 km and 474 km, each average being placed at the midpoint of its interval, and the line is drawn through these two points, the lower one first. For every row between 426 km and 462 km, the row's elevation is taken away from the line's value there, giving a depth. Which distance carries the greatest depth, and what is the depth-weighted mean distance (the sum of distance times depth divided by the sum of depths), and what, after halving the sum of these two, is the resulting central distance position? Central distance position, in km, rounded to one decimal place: 441.8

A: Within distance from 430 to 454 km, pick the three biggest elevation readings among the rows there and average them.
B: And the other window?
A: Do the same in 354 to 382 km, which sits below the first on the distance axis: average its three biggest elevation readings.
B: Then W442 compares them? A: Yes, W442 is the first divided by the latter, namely 0.68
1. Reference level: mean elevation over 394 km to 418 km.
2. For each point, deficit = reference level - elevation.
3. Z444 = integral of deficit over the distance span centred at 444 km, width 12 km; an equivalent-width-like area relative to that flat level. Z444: 5.8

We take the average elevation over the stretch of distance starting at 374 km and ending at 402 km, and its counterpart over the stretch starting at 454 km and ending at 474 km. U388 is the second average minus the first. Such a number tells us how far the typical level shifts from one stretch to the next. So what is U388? -0.16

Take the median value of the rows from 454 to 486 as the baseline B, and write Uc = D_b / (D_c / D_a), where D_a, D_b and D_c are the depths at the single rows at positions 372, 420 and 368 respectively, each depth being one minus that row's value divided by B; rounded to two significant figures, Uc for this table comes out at -0.11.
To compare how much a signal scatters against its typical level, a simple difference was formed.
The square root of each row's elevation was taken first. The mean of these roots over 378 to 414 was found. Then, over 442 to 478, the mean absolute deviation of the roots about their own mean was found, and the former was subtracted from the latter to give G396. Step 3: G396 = -1.061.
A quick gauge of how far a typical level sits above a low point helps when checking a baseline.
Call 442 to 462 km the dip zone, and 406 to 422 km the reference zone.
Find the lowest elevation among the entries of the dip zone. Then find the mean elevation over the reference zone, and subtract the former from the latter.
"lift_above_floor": 0.5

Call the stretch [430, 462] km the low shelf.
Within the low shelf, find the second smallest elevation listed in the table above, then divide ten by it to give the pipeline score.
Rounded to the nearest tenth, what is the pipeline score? 13.2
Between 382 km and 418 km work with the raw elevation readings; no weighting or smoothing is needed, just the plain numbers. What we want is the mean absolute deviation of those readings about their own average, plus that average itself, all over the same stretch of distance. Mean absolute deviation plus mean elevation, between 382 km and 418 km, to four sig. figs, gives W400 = 1.292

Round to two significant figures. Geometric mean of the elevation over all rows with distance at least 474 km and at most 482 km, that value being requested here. 0.88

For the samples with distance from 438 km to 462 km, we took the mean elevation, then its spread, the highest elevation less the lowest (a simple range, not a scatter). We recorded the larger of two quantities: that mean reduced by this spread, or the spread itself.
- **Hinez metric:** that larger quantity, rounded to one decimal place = 0.5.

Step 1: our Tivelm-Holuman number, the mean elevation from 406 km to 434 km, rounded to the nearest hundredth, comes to 1.14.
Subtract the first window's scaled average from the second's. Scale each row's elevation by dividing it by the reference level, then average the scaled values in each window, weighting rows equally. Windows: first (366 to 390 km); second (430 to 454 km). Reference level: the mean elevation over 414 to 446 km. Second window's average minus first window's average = -0.5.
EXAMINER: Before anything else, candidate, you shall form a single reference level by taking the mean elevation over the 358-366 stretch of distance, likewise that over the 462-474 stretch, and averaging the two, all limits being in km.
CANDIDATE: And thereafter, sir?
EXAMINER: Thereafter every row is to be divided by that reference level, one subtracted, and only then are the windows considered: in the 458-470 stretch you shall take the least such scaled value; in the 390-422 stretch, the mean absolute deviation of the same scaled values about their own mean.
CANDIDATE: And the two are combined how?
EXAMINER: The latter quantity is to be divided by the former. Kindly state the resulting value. -0.31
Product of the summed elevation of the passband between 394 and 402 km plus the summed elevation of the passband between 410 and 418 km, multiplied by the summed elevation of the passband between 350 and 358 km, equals 13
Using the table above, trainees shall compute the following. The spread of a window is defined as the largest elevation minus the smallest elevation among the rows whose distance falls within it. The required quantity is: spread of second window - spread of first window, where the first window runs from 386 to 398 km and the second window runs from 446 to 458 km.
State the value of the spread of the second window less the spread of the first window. 0.23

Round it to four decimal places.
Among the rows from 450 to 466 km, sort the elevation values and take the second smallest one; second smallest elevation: 1.1190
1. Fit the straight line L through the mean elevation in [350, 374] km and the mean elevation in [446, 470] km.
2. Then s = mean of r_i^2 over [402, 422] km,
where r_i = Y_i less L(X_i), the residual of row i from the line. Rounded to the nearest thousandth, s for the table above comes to 0.005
